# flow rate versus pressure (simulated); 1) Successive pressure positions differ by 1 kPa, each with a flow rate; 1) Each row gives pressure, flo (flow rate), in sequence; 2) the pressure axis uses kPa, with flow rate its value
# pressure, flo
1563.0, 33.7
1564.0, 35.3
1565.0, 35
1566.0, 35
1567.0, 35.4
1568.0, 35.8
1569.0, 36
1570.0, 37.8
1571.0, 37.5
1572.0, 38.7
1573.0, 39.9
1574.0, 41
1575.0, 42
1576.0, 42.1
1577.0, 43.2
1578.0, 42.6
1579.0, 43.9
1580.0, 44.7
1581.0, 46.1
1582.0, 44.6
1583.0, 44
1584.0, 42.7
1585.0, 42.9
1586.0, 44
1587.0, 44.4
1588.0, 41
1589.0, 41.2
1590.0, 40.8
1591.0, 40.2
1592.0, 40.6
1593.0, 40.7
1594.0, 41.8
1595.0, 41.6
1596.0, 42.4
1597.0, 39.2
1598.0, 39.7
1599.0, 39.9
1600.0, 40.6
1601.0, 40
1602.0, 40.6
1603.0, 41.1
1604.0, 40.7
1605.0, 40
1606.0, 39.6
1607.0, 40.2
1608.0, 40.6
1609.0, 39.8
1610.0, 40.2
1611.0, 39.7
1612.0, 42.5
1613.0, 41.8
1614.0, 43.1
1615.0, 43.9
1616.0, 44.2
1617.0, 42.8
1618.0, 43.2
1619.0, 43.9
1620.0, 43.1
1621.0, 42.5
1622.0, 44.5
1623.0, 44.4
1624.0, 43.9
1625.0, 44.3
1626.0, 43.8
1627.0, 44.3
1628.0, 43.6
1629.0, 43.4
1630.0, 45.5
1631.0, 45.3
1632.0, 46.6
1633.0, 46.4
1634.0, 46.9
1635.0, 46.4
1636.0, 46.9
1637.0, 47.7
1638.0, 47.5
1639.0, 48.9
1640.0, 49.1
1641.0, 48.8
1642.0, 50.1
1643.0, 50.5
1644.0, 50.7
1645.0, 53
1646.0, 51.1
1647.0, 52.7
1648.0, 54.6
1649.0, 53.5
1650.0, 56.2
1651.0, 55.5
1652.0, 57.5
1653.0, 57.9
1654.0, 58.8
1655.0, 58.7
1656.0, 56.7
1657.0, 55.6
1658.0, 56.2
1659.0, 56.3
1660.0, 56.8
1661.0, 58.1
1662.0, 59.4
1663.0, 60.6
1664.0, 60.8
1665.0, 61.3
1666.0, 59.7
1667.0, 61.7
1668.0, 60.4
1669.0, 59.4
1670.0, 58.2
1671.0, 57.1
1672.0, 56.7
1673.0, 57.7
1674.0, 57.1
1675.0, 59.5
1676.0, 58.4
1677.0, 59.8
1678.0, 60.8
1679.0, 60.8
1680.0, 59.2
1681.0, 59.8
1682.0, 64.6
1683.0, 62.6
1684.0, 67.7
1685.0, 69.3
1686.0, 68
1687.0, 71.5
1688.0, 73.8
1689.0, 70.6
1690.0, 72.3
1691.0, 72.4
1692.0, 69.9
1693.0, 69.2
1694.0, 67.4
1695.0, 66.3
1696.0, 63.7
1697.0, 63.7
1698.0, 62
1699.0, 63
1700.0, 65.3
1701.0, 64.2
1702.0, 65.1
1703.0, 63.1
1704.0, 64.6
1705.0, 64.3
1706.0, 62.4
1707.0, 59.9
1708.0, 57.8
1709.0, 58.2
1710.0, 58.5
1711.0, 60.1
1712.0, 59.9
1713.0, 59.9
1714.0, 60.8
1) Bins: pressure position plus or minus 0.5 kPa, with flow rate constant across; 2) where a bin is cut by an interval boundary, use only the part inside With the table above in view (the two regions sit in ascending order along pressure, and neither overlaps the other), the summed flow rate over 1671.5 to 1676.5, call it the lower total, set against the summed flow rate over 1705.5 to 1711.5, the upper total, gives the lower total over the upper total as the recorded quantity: 0.81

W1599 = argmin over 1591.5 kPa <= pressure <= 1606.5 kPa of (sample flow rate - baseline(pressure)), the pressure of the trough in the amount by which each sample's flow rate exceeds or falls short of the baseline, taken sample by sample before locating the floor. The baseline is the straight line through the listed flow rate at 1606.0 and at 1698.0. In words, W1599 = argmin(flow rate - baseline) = 1606.0 kPa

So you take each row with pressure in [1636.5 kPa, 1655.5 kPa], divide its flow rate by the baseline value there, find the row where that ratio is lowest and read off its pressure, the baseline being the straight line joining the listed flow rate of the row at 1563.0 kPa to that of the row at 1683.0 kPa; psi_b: 1638.0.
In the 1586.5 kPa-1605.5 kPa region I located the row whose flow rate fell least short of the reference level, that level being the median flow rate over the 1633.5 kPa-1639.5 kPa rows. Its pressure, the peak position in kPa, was 1587.0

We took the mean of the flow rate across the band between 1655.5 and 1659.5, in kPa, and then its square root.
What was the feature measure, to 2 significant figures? 7.5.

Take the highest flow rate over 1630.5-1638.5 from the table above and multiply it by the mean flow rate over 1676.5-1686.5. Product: 3018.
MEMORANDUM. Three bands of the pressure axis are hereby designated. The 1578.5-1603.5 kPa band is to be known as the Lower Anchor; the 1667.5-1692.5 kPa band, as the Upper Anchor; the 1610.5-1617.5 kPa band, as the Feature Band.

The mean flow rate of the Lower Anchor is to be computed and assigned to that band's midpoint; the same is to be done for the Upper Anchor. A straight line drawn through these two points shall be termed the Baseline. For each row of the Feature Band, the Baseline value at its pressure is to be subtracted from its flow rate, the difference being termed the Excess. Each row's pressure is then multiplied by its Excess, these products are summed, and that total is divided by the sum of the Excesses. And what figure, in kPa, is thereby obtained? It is 1613.8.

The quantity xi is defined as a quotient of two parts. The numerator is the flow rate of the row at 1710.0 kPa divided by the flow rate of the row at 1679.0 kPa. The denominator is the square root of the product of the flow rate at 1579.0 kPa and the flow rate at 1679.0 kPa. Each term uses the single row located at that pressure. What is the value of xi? 0.019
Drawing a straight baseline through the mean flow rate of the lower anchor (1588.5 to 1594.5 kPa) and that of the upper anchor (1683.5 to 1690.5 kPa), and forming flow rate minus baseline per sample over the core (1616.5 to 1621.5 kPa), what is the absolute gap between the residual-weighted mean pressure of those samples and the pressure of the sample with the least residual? 1.9 kPa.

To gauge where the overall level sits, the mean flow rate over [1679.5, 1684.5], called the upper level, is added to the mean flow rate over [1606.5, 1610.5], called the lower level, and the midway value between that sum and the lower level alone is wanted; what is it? 72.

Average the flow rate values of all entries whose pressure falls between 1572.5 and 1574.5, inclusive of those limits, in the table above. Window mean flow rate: 40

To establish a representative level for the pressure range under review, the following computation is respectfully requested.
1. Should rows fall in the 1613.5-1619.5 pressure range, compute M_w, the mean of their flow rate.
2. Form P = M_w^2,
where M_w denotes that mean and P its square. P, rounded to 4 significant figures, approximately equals 1894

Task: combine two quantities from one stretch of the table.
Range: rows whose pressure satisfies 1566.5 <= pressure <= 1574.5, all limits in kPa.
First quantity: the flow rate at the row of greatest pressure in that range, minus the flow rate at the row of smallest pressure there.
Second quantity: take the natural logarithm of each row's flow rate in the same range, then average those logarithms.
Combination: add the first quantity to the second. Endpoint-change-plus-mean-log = 9.2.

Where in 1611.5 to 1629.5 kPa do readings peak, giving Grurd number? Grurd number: 1622.0 kPa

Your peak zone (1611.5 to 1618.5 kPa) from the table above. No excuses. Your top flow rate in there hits 44.2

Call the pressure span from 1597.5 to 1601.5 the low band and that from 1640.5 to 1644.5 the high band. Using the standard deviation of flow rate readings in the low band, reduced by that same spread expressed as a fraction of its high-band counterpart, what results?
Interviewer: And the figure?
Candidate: -0.1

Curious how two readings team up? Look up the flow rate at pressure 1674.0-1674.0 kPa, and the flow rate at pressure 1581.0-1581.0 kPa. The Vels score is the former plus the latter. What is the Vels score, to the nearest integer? 103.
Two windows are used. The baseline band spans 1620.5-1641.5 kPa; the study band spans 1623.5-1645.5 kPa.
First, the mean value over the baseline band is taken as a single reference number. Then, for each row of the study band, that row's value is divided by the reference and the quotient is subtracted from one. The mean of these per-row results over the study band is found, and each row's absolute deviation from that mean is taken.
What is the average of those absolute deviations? 0.047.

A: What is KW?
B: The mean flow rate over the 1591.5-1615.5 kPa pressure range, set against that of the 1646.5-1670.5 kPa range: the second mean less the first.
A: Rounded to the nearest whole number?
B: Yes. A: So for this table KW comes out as 17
